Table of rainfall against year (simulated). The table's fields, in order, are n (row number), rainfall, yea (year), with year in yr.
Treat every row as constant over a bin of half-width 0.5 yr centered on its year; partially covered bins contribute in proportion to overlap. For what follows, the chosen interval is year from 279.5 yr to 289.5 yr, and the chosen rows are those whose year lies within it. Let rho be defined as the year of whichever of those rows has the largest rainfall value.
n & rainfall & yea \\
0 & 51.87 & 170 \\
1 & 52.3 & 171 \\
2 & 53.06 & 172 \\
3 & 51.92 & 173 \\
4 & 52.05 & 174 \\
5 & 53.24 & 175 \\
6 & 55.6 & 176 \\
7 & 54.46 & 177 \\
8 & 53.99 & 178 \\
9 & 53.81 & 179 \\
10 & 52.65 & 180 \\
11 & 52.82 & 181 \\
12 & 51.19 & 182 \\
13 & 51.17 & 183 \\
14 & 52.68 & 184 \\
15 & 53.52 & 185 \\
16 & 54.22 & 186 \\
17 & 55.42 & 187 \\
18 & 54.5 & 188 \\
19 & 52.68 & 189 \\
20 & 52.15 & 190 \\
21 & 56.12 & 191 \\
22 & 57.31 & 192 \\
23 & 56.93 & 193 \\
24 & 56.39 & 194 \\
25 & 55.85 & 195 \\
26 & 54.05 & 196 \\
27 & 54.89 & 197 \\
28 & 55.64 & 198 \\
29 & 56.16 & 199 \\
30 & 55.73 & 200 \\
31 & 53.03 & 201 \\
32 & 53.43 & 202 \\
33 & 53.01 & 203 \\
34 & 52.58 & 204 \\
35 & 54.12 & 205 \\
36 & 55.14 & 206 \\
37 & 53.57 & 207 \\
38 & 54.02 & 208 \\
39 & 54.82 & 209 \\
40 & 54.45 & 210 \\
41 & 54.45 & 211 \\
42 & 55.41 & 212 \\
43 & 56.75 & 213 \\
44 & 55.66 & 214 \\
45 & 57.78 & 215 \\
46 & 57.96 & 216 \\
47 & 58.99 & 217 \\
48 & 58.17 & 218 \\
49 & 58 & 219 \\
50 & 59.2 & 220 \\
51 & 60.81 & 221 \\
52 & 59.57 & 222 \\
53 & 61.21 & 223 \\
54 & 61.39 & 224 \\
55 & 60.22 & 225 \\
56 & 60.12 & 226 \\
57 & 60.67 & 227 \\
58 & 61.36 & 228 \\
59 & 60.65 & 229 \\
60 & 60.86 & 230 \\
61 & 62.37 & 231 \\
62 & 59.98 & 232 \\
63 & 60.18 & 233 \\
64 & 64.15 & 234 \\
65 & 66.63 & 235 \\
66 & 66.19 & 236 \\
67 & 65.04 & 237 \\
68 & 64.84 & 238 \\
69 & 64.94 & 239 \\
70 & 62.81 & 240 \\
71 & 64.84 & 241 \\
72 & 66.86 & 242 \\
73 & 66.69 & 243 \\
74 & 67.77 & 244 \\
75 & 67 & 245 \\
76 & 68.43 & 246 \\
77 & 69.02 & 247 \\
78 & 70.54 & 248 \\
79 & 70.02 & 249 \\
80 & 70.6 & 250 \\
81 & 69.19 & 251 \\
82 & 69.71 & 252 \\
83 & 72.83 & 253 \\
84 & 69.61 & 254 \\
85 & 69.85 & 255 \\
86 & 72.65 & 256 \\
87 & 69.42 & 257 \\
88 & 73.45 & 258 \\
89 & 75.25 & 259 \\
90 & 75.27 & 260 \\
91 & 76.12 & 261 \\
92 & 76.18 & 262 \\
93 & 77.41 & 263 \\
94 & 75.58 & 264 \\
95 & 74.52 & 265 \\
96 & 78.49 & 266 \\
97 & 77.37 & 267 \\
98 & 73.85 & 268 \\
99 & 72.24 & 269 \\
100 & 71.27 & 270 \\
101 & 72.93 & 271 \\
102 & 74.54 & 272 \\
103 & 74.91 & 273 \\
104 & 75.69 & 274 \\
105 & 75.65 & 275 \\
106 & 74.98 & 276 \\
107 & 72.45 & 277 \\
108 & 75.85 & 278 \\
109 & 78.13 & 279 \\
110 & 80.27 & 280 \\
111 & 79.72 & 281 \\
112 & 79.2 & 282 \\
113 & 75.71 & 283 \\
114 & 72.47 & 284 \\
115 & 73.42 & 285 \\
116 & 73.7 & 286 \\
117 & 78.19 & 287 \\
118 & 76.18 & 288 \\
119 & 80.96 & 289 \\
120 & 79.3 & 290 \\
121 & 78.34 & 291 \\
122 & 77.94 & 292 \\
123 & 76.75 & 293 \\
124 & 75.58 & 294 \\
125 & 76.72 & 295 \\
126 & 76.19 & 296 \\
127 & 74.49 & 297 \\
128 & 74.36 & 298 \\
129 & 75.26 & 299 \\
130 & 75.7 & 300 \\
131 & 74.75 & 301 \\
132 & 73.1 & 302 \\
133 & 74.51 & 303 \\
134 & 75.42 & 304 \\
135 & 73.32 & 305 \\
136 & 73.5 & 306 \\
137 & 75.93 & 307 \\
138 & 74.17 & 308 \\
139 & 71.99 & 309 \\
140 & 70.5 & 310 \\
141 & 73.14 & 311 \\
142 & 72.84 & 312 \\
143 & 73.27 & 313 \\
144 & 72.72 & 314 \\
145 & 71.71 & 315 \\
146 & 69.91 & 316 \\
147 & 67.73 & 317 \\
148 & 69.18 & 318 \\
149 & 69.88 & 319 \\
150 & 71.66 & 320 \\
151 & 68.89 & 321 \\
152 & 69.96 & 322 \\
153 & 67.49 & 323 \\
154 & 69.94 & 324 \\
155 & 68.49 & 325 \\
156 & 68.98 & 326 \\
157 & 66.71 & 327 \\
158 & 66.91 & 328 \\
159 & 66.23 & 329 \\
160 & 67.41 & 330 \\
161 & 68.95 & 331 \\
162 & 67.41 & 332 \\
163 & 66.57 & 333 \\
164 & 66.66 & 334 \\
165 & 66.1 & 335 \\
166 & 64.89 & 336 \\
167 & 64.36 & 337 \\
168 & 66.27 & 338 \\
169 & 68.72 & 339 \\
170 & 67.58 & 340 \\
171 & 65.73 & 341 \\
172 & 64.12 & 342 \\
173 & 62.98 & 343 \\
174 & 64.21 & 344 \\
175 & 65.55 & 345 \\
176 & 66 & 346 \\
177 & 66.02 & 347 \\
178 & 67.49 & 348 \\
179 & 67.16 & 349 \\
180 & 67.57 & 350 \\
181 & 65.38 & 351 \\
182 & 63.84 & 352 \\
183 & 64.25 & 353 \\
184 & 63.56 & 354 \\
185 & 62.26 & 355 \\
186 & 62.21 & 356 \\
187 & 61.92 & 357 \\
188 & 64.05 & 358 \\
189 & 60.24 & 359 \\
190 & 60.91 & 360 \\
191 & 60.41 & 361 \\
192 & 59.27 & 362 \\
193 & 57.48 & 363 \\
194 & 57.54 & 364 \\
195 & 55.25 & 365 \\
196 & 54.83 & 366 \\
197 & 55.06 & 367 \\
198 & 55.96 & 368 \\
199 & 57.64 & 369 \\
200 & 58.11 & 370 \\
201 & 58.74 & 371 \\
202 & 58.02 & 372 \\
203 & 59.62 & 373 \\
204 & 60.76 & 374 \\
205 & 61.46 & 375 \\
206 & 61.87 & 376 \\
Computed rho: 289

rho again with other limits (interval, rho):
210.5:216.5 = 216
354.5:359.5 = 358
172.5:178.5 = 176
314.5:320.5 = 315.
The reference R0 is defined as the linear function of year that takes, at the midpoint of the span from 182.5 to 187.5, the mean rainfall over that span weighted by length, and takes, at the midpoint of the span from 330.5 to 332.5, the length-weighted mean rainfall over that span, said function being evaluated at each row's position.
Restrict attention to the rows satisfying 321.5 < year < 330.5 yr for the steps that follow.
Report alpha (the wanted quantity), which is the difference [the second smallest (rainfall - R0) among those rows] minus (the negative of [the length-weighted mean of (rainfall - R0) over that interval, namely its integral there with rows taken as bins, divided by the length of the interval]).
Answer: -0.6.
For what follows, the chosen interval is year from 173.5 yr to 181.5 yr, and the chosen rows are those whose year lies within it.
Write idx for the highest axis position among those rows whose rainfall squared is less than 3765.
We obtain 181 yr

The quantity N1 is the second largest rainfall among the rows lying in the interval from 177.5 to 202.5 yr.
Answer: 56.93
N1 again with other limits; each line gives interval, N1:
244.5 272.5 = 77.41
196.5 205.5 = 55.73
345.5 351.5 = 67.49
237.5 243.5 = 66.69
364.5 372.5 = 58.11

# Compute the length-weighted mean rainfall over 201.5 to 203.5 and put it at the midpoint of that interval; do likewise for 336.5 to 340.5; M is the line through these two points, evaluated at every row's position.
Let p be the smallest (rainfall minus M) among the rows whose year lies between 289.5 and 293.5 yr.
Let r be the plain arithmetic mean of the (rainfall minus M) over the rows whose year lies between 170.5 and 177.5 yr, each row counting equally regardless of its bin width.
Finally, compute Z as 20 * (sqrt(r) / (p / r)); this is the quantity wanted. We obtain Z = 7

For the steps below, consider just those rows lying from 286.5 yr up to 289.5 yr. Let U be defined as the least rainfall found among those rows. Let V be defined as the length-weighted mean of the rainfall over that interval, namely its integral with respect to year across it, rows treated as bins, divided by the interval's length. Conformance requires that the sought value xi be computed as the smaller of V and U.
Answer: 76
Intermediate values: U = 76.18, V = 78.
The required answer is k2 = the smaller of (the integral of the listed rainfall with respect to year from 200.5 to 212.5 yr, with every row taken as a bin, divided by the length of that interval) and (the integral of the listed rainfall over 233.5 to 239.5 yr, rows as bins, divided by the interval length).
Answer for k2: 54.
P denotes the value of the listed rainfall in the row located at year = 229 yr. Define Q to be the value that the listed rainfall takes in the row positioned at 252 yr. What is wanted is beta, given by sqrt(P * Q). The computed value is 65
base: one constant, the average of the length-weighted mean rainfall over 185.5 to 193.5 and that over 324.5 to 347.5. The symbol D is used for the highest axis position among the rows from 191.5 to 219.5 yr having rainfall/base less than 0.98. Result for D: 219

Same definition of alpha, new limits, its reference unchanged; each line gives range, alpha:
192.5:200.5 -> 1.4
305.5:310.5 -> 13.5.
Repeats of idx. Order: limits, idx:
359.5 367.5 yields 367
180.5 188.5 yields 188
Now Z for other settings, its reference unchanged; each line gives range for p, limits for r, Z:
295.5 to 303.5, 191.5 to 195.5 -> 18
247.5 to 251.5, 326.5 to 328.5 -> 2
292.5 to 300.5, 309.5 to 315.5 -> 40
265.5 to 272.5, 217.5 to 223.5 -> 17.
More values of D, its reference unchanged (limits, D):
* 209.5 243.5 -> 220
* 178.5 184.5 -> 184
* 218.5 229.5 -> 220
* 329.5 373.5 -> 372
